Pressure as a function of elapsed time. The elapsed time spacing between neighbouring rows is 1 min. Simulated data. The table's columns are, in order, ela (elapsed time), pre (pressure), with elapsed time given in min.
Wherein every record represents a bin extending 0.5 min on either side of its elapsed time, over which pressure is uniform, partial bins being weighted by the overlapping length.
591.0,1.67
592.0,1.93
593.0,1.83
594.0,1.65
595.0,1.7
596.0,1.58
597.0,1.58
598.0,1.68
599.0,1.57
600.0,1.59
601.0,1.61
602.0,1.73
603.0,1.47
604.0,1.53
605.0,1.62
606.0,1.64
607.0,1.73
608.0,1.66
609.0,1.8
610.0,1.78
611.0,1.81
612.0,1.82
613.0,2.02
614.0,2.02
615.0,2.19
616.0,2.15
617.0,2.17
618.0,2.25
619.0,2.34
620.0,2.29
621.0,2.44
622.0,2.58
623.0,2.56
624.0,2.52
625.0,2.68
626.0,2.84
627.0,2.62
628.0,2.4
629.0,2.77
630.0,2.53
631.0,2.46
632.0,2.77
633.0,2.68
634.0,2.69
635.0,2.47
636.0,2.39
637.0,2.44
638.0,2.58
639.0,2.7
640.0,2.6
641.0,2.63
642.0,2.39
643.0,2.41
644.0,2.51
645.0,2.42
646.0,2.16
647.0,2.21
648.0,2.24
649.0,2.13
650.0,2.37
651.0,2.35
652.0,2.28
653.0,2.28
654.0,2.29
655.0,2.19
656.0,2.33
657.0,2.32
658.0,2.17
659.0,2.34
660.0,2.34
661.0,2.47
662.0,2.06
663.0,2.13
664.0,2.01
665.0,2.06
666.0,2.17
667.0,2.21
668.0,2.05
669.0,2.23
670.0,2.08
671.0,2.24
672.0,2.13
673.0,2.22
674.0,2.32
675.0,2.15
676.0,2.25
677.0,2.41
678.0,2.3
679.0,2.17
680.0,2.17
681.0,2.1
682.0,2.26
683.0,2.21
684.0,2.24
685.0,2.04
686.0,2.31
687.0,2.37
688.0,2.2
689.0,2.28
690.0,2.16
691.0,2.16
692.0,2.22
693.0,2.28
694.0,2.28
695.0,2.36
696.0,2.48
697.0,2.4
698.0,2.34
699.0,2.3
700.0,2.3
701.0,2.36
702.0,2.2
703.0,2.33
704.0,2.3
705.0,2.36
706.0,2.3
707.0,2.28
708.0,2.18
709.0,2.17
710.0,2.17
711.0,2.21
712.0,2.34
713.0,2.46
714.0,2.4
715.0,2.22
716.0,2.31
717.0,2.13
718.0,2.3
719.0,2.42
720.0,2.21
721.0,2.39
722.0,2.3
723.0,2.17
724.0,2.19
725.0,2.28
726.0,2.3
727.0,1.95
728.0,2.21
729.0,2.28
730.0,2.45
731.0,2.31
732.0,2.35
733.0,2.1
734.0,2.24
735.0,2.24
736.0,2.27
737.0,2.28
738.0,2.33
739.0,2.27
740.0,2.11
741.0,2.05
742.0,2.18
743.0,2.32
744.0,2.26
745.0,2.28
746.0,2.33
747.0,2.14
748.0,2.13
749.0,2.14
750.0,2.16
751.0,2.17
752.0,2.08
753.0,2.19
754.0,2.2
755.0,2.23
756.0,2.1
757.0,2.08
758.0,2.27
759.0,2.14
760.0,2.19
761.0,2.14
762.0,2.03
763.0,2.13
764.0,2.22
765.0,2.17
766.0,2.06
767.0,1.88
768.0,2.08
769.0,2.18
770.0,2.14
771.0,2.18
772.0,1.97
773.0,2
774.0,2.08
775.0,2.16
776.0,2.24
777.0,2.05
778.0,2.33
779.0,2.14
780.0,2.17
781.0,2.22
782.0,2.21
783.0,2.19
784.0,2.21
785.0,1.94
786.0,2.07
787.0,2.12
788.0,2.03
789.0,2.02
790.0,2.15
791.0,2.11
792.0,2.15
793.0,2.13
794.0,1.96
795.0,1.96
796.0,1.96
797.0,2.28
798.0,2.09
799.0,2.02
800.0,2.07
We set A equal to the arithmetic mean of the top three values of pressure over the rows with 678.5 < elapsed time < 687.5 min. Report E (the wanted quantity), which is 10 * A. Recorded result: 23.1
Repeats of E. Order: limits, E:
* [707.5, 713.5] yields 23.4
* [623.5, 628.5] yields 27.1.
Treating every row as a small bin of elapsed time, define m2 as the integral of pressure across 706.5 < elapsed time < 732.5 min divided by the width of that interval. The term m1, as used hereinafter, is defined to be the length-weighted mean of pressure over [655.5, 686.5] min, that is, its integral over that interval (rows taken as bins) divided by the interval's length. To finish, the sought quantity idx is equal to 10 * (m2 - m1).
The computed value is 0.6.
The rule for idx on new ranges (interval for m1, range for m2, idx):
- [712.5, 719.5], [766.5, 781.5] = -2.0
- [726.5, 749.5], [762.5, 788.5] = -1.1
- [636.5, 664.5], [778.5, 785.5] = -1.8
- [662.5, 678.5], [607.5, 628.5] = 0.5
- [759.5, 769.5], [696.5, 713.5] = 1.9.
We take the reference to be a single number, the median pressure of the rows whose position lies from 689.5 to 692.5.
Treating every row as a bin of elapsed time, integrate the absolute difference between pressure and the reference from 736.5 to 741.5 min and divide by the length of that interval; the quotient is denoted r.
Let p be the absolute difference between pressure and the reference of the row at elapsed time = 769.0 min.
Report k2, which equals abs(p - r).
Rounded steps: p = 0.02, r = 0.11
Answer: 0.092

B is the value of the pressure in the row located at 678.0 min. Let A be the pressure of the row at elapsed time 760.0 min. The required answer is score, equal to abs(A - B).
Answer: 0.11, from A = 2.19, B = 2.3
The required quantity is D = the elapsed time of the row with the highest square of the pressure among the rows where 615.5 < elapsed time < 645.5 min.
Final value 626.0 min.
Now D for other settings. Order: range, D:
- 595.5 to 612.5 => 612.0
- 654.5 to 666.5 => 661.0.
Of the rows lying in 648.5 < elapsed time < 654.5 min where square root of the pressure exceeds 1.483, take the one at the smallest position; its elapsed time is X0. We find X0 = 650.0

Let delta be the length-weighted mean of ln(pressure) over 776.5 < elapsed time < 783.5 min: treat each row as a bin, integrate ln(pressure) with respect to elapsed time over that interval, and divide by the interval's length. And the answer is 0.782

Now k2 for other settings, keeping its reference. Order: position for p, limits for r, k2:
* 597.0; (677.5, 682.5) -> 0.516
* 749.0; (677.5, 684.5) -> 0.044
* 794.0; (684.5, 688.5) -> 0.070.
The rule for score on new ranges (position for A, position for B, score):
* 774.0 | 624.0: 0.44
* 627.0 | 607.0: 0.89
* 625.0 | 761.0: 0.54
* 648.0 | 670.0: 0.16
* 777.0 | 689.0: 0.23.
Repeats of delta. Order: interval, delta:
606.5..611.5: 0.563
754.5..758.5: 0.774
